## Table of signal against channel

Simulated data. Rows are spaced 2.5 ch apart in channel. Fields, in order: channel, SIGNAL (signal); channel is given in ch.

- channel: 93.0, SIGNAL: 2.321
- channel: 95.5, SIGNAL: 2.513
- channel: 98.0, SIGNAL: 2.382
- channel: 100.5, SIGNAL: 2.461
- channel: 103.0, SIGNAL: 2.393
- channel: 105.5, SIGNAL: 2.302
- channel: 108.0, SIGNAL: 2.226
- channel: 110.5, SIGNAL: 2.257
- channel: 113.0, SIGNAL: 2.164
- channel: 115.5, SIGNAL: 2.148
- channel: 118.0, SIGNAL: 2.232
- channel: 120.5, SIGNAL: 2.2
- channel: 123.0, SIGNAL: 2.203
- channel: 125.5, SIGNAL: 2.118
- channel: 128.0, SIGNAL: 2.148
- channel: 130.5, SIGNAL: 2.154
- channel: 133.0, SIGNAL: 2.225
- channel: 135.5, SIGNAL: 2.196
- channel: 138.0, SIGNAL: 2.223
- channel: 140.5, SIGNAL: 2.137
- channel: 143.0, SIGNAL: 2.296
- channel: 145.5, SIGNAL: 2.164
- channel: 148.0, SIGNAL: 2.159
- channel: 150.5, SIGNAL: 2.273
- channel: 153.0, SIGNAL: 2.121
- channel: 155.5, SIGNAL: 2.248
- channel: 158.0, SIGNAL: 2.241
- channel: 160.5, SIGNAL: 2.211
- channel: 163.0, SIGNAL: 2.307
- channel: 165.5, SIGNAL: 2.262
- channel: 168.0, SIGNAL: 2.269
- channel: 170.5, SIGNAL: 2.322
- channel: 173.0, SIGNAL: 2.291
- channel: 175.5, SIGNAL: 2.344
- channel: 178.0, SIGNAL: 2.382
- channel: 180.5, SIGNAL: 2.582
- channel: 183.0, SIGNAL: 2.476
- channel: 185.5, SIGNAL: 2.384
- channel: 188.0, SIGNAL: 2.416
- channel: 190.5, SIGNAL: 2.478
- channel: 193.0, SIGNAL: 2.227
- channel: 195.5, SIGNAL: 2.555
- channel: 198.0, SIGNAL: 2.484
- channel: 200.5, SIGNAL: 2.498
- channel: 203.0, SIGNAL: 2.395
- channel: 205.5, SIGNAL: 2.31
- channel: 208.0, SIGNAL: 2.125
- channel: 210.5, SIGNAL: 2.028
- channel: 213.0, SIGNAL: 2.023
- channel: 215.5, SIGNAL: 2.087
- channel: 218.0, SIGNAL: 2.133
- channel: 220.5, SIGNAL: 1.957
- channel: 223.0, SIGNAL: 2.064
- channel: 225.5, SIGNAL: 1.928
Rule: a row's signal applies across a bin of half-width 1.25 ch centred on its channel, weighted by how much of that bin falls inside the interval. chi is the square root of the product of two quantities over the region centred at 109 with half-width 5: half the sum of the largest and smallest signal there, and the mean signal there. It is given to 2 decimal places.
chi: 2.24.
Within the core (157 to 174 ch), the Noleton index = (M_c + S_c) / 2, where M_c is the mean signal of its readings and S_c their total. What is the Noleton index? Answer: 9.1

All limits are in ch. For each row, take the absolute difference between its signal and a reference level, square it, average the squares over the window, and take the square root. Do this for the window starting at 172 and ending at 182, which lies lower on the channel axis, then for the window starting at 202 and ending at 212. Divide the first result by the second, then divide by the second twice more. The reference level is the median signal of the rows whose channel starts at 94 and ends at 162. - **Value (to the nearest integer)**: 67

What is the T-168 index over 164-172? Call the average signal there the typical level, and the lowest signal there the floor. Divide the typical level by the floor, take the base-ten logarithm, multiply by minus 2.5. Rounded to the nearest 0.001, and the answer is -0.011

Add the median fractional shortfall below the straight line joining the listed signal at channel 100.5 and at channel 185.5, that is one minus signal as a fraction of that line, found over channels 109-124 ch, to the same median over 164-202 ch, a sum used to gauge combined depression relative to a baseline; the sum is 0.10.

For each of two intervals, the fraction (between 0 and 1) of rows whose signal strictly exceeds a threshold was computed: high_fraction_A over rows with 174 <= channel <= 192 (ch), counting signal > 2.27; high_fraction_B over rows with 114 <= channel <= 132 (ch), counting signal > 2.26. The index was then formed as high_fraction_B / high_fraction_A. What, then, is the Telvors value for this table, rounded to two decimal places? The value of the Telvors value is 0.00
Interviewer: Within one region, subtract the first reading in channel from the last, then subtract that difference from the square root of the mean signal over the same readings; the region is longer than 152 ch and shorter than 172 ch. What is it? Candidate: 1.30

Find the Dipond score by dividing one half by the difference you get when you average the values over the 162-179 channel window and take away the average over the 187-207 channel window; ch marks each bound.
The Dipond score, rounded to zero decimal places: -5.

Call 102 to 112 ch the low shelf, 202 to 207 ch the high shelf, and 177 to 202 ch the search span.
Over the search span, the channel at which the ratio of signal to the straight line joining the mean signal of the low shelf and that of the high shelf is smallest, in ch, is 193.0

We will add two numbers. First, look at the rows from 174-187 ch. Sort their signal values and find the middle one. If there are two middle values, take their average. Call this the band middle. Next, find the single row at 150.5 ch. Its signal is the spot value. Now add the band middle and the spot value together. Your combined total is 4.66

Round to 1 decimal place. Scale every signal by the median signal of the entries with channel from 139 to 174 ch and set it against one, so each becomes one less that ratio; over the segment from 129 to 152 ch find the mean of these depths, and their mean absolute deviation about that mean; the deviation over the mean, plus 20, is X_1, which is 20.9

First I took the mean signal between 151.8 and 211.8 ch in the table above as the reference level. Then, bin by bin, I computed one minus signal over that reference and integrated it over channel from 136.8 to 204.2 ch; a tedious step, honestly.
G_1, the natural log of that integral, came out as -1.5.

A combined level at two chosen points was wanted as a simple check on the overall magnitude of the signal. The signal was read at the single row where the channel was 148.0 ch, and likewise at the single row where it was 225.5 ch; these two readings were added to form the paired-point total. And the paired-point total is 4.09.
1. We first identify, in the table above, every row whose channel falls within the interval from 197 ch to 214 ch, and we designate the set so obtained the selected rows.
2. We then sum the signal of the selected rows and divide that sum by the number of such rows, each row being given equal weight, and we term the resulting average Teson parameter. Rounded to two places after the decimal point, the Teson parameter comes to 2.27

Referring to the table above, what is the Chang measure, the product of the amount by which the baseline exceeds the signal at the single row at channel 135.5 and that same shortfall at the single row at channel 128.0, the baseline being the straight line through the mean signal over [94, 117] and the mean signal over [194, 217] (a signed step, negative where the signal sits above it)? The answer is 0.017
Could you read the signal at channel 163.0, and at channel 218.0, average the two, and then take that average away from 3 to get 0.78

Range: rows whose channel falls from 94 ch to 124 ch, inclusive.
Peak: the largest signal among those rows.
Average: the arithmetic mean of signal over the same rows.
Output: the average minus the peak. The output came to -0.22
